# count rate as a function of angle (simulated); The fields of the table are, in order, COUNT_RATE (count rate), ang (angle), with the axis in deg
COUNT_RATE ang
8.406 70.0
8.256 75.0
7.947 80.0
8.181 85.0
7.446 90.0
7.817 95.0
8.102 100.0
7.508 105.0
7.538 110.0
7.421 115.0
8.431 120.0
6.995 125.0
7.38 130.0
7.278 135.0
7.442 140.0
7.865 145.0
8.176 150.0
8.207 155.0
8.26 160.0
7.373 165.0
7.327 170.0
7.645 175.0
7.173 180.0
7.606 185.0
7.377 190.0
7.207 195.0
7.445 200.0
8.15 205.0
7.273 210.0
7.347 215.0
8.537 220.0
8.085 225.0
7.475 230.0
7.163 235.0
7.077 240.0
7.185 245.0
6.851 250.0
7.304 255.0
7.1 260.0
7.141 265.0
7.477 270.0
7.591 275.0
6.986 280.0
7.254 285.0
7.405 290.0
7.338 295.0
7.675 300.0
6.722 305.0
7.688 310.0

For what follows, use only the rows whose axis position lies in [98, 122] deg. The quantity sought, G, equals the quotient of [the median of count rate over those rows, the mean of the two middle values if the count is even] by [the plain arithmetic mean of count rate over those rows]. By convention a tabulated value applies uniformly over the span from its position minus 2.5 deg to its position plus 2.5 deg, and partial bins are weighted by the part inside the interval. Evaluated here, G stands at 0.97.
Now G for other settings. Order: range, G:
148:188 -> 0.99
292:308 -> 1.01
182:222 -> 0.97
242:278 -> 0.99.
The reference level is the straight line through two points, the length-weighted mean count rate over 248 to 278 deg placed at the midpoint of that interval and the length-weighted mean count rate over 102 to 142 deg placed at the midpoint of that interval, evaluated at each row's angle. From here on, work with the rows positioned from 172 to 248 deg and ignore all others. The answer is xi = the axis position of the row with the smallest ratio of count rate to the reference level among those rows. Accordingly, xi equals 180.0 deg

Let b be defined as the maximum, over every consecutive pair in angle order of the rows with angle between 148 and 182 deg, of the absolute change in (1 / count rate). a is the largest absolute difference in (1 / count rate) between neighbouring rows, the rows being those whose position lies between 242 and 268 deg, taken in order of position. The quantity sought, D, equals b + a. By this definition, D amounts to 0.0236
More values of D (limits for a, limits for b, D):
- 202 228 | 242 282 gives 0.0304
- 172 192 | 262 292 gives 0.0200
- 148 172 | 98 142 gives 0.0389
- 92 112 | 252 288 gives 0.0212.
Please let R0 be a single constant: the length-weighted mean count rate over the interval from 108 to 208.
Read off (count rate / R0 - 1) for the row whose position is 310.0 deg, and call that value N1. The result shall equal 0.01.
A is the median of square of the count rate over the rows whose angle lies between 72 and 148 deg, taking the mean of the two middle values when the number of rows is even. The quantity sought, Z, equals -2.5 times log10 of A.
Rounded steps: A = 56.8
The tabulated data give -4.39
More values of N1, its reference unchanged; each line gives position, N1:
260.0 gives -0.07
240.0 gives -0.07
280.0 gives -0.08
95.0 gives 0.03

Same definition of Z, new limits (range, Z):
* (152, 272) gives -4.33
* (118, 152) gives -4.36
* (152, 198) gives -4.34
